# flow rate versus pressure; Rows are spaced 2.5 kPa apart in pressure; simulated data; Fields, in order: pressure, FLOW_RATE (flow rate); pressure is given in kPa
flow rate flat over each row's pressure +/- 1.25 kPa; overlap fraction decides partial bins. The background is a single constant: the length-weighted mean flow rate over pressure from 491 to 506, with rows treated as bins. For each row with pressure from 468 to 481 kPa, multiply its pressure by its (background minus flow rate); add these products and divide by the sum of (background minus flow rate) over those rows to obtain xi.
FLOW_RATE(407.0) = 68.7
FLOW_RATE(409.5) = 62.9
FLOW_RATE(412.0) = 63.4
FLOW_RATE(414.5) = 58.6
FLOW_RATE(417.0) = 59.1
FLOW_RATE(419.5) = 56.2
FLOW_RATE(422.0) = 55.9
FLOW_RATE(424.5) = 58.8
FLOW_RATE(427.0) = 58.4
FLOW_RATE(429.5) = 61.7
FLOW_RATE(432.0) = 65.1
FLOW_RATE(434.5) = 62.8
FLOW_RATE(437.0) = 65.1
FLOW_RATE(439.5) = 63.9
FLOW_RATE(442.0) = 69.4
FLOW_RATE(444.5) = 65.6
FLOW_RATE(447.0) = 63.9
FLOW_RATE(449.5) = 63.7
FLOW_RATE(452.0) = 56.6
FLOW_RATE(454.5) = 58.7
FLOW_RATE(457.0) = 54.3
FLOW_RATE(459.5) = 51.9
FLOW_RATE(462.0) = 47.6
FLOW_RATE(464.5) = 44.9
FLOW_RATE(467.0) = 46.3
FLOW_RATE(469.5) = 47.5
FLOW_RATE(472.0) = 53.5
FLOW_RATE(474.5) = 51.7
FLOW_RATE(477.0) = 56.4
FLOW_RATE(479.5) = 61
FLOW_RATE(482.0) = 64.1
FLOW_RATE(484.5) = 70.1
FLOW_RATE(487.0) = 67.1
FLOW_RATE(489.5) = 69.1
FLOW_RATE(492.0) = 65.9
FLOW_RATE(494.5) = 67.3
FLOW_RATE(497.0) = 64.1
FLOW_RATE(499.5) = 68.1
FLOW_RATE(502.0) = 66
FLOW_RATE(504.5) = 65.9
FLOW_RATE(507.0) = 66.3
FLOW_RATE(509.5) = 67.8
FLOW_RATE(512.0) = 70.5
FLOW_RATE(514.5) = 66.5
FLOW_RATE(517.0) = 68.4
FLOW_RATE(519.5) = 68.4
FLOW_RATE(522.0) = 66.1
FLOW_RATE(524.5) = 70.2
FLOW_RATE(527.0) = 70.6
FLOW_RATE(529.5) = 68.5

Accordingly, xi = 473.3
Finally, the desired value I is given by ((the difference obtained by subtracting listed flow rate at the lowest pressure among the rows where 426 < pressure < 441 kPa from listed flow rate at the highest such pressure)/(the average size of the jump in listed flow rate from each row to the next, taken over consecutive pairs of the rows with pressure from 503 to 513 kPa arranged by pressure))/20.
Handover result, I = 0.18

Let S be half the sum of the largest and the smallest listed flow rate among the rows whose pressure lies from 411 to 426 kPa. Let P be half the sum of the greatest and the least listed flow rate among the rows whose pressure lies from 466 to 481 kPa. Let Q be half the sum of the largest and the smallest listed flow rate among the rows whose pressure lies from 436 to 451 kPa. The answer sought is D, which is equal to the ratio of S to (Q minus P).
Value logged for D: 5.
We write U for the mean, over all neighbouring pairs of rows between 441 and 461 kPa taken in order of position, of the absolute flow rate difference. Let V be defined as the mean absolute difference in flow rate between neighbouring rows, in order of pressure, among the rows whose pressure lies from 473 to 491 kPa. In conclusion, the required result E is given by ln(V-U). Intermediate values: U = 3.1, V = 3.90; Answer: -0.2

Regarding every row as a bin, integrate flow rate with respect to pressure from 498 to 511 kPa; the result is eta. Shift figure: 869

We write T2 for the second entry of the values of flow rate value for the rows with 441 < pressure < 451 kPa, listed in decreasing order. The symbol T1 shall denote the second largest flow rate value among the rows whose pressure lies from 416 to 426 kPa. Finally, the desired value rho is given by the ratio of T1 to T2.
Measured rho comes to 0.90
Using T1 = 58.8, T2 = 65.6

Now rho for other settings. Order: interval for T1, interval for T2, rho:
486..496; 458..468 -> 1.41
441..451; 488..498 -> 0.97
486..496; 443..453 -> 1.05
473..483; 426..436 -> 0.97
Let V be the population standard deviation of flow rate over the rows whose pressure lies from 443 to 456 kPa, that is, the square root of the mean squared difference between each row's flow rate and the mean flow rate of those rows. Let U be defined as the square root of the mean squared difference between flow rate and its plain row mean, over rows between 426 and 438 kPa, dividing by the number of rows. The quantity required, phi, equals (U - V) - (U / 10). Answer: -1.2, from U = 2.5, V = 3.4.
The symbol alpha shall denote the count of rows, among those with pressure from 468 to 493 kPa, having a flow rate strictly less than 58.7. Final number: 4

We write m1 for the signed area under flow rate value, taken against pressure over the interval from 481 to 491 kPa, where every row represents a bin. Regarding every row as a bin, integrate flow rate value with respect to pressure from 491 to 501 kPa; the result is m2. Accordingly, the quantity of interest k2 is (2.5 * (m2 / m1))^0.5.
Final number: 1.57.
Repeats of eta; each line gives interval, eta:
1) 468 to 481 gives 703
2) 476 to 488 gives 766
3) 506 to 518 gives 815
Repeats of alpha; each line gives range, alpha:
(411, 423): 3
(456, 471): 6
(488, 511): 0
